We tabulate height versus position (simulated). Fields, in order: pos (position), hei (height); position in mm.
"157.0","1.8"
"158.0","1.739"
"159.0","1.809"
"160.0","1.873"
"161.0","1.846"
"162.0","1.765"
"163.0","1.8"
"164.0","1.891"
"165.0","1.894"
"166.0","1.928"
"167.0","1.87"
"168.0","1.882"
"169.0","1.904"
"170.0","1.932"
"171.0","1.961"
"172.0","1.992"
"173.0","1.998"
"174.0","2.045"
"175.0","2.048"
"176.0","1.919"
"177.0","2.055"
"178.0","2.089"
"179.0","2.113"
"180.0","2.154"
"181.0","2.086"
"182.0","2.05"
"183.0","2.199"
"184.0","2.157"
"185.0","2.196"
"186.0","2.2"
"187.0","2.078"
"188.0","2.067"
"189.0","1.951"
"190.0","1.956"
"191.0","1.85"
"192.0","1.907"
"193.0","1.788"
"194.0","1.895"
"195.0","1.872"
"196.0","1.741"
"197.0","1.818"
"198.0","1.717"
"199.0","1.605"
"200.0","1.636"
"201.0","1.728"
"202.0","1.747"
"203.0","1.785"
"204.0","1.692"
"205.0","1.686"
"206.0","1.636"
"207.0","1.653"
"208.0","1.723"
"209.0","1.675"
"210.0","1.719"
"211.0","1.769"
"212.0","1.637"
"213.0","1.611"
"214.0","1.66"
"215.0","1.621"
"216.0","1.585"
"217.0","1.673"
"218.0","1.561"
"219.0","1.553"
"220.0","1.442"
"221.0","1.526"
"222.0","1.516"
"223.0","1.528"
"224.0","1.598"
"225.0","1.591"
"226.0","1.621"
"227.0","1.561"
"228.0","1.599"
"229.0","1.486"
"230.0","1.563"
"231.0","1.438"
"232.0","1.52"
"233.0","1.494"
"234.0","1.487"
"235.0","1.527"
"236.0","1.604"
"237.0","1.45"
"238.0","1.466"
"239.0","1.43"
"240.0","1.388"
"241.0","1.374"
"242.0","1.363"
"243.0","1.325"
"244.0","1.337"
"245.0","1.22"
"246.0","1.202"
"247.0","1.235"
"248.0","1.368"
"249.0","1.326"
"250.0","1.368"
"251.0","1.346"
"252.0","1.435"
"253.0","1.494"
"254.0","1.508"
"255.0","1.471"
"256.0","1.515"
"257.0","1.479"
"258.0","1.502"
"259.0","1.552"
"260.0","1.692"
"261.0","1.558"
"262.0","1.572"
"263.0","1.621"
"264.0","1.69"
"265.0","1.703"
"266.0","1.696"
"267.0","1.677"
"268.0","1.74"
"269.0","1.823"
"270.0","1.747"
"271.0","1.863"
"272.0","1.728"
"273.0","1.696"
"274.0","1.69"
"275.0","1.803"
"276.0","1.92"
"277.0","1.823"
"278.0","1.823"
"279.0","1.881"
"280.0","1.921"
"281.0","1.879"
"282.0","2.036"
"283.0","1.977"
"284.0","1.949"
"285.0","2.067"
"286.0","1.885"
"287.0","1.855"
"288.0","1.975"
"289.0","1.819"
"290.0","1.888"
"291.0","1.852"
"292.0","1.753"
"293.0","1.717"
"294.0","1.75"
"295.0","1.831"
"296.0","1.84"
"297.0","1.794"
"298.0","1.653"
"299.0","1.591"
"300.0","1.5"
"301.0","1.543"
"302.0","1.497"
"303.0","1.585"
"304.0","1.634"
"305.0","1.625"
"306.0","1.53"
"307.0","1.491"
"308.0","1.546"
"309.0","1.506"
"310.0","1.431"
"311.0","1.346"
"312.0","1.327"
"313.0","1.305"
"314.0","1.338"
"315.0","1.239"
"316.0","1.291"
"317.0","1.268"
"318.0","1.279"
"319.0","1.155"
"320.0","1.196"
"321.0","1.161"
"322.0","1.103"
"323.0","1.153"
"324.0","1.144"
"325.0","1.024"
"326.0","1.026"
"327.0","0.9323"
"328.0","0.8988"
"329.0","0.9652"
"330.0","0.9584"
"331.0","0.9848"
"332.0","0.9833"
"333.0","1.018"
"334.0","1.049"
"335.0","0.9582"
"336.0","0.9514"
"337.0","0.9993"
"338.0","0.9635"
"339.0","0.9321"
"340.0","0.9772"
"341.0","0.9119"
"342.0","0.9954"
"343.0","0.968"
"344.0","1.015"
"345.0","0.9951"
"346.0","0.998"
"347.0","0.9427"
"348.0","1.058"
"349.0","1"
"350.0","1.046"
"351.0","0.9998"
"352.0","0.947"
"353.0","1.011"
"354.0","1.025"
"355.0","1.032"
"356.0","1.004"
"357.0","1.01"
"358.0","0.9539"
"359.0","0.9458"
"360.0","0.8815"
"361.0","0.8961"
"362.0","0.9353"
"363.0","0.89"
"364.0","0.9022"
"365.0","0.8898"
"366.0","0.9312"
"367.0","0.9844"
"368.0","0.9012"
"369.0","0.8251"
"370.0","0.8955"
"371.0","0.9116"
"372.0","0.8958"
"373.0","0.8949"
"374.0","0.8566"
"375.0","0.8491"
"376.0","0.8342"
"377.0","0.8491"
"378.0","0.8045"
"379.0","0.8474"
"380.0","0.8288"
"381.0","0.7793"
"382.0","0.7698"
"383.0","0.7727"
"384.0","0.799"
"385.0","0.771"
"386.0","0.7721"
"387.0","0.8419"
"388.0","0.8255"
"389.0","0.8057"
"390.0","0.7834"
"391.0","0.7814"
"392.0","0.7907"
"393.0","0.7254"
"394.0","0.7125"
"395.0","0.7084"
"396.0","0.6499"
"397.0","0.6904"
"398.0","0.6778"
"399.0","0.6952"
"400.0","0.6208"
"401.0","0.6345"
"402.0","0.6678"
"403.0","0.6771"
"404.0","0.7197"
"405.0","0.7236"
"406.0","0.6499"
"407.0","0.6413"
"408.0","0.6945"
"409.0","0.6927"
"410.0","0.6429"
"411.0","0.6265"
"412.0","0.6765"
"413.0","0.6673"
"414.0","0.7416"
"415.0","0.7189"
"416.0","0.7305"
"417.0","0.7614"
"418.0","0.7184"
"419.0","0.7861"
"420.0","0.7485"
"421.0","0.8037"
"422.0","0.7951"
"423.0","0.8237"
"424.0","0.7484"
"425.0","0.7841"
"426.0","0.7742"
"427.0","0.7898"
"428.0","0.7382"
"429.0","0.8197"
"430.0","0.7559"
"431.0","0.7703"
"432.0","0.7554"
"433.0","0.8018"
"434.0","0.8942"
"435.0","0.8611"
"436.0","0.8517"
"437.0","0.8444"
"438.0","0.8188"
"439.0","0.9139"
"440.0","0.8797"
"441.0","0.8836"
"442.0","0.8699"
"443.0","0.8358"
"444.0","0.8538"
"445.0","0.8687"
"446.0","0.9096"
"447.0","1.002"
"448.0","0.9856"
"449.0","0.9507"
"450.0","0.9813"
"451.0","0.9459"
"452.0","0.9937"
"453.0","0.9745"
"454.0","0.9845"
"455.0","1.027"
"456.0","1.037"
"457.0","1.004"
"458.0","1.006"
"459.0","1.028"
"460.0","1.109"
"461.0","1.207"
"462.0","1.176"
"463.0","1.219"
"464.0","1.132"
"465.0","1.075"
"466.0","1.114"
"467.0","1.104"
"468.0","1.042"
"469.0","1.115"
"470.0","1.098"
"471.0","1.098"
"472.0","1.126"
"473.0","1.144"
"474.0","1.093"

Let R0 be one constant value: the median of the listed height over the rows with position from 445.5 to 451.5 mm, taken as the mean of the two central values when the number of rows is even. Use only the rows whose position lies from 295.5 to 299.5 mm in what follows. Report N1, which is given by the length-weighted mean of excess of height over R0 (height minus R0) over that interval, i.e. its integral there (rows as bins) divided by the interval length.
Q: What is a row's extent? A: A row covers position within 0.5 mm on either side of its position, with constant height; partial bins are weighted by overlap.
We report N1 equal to 0.8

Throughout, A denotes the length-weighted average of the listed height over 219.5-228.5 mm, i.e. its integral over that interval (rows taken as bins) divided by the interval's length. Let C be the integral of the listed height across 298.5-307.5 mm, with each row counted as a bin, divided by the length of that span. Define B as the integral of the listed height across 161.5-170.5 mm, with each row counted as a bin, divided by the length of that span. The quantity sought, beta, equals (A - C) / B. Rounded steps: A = 1.6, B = 1.87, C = 1.6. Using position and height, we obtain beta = 0.0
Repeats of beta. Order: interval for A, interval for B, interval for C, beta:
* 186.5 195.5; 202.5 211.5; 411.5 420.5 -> 0.7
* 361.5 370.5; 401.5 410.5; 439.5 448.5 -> 0.0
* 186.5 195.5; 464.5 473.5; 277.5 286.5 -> 0.0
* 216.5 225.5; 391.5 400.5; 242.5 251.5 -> 0.4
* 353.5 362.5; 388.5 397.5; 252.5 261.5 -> -0.8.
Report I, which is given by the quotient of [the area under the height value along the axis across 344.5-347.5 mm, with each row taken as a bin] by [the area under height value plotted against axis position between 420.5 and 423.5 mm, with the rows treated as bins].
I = 1.2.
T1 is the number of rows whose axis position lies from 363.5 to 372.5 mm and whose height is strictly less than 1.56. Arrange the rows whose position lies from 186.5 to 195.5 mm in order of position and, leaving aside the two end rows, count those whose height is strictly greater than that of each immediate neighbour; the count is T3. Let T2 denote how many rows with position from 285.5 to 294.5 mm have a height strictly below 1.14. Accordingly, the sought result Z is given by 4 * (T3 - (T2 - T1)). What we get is 48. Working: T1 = 9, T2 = 0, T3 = 3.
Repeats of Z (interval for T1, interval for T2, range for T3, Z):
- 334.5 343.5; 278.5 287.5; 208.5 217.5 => 44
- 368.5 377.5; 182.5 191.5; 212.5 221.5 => 44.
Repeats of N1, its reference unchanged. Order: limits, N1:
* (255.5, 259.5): 0.5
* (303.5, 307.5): 0.6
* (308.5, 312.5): 0.4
